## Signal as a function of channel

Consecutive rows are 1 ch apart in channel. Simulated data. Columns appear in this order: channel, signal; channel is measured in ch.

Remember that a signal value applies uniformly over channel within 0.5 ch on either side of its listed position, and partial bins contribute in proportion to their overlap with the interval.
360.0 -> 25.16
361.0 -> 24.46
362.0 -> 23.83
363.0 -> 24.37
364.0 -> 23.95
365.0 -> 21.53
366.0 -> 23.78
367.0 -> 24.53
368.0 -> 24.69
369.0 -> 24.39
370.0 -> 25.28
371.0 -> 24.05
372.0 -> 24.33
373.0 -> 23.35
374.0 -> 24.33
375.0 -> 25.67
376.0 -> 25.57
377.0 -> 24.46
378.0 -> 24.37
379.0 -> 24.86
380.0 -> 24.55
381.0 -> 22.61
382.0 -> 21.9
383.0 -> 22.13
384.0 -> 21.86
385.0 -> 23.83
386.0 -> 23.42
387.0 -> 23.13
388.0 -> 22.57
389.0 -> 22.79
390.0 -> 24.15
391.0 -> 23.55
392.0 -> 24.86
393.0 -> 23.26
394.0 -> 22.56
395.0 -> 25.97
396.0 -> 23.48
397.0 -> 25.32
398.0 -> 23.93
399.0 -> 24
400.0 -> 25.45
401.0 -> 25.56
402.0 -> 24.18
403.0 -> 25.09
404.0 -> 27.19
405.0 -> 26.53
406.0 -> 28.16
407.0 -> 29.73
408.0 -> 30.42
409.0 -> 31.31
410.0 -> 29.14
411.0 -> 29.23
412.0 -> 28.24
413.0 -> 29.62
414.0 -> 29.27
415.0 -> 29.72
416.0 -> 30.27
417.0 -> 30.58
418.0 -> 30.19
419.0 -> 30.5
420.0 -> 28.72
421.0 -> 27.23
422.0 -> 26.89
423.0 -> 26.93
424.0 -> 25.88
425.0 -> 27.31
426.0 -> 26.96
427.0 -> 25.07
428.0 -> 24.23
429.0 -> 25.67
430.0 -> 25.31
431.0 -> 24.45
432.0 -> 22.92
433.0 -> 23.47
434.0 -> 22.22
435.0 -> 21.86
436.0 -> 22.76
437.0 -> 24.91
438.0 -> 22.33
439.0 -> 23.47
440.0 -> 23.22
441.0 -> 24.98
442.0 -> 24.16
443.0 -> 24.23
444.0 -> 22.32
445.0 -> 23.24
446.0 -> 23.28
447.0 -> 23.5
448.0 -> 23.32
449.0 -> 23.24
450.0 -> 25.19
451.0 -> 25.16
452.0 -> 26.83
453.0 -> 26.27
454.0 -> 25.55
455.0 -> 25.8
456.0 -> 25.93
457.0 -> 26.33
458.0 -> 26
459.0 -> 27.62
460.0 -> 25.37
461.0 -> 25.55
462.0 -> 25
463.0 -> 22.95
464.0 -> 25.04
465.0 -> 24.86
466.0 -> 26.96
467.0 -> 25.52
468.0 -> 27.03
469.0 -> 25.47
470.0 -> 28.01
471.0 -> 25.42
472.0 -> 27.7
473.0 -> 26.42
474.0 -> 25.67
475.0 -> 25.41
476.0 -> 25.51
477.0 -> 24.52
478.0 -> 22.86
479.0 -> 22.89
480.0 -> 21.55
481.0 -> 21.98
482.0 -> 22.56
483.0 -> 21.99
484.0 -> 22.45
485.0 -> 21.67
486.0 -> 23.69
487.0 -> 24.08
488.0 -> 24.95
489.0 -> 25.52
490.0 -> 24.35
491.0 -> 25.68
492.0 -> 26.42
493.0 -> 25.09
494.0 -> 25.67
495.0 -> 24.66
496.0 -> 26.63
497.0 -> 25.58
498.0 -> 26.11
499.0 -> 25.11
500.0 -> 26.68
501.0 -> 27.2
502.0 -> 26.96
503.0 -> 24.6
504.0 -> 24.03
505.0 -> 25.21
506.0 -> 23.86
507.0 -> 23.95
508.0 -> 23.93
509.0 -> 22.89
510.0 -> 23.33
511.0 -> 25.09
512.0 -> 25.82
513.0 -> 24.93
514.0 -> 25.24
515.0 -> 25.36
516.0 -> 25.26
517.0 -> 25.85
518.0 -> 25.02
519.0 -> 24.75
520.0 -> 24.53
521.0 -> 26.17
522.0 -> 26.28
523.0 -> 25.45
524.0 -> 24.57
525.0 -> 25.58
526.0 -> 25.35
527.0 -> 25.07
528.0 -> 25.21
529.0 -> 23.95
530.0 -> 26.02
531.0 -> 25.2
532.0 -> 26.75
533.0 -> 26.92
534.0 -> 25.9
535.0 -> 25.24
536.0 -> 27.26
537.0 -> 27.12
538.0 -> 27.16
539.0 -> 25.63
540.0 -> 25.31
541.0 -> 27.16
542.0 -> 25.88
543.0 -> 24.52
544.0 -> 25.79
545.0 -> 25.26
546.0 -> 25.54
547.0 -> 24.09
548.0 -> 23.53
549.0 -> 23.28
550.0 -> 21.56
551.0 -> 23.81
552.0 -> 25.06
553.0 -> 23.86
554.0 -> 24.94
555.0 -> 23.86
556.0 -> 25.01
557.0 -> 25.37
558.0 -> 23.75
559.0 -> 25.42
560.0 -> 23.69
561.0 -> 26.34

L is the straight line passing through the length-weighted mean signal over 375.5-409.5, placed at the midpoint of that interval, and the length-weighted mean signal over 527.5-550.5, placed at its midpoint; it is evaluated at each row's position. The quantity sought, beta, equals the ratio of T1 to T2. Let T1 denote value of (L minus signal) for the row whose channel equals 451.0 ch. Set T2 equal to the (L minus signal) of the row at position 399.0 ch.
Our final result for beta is -0.2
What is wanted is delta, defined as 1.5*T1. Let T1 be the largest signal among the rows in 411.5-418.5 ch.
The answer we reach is 46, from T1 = 30.58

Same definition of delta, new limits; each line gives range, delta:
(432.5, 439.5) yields 37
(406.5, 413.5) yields 47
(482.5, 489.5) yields 38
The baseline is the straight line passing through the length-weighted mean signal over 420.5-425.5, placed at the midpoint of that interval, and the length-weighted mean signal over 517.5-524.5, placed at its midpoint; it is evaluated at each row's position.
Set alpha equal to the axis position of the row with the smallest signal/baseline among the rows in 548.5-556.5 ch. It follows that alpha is 550.0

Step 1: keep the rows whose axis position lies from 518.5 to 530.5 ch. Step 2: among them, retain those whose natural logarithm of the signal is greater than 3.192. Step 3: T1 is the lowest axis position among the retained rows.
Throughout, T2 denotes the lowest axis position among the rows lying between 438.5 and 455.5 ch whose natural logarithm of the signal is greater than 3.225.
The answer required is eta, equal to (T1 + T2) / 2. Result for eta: 484.5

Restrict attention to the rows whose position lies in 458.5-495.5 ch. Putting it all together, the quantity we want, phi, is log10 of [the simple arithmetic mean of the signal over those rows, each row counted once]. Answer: 1.395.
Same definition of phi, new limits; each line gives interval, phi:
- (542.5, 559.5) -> 1.387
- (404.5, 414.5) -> 1.465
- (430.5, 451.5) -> 1.372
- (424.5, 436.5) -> 1.387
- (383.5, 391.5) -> 1.365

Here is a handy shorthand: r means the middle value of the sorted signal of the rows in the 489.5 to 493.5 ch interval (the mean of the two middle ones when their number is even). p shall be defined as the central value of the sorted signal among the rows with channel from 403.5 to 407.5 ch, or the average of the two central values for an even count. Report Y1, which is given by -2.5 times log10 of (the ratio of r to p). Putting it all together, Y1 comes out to 0.09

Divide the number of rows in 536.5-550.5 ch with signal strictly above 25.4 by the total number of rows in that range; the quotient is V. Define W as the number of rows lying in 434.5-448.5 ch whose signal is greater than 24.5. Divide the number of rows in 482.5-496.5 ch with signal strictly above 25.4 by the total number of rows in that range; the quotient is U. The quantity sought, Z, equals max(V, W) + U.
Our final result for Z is 2.4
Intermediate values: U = 0.36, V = 0.5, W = 2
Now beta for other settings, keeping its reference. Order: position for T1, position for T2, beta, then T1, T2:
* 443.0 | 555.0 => 0.5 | 0.8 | 1.6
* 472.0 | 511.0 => -13.2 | -2.6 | 0.2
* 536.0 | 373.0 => -1.4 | -1.9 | 1.4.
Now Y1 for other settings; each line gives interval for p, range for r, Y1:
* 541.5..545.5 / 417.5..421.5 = -0.16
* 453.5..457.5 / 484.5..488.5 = 0.09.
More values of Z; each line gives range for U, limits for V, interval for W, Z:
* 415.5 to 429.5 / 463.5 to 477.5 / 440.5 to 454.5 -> 6.9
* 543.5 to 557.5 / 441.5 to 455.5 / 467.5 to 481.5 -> 10.1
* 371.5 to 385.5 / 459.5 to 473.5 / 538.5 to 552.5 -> 9.1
